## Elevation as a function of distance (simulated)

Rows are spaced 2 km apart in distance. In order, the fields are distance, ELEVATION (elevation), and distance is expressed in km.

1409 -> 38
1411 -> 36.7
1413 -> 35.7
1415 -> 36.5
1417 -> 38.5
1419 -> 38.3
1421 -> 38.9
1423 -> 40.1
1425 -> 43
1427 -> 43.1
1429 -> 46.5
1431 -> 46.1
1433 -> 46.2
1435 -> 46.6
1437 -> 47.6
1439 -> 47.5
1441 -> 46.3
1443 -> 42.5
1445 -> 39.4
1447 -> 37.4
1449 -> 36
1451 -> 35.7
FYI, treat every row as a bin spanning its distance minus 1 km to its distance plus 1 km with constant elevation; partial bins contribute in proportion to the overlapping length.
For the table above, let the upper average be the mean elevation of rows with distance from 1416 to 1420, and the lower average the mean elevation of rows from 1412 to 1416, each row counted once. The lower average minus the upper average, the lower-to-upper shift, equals -2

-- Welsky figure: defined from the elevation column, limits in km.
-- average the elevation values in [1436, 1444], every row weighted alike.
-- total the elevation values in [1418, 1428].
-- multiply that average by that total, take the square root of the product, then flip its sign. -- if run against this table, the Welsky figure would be -97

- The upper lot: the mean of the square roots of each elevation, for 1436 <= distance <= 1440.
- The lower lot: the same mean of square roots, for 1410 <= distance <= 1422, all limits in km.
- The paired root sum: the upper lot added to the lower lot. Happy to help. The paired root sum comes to 13.0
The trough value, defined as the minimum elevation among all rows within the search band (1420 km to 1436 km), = 38.9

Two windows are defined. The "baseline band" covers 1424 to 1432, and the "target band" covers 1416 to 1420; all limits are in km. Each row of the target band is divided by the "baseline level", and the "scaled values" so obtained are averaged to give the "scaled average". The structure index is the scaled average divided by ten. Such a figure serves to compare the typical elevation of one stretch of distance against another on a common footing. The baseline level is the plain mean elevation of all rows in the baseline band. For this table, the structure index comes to 0.086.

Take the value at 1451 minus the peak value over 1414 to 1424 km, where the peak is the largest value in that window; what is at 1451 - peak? -4.4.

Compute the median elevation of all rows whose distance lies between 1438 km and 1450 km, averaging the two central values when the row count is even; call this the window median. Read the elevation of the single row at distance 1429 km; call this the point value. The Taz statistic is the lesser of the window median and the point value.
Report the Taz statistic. 41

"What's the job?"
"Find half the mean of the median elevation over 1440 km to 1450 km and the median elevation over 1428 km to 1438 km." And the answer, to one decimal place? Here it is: 21.5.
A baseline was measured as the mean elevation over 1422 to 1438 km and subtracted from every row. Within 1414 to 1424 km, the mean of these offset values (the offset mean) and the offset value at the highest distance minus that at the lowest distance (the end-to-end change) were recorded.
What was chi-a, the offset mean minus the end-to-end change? -10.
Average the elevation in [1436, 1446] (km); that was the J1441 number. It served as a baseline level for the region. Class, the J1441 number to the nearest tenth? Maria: 44.7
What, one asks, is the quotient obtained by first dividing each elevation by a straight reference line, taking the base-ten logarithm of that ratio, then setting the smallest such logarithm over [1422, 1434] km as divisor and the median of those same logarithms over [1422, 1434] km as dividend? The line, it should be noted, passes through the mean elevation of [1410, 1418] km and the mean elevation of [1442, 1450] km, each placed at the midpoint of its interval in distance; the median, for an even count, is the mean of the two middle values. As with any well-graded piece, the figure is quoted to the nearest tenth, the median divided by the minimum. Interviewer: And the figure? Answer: 2.4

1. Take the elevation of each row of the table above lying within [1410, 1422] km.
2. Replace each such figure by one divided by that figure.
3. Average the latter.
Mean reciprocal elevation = 0.0267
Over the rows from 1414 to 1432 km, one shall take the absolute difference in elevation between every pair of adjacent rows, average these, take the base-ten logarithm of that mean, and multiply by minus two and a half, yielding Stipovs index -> -0.33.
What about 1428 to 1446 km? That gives -0.25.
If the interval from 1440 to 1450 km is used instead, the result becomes -1.03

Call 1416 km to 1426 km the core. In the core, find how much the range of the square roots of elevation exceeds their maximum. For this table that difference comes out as -6.19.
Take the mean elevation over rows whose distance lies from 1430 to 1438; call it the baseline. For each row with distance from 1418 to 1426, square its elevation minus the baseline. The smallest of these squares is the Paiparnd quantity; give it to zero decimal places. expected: 13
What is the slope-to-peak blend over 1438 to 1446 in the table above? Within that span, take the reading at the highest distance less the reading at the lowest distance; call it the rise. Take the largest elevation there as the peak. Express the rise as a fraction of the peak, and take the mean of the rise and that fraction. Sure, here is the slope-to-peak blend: -4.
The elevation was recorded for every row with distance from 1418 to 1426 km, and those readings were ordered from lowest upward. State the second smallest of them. 38.9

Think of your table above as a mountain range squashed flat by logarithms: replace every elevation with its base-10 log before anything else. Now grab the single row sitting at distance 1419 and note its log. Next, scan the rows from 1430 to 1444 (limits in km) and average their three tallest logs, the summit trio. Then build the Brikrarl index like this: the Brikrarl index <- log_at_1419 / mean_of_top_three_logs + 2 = 2.95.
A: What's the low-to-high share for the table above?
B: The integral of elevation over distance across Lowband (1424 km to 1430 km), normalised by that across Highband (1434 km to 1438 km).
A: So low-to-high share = 1.4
